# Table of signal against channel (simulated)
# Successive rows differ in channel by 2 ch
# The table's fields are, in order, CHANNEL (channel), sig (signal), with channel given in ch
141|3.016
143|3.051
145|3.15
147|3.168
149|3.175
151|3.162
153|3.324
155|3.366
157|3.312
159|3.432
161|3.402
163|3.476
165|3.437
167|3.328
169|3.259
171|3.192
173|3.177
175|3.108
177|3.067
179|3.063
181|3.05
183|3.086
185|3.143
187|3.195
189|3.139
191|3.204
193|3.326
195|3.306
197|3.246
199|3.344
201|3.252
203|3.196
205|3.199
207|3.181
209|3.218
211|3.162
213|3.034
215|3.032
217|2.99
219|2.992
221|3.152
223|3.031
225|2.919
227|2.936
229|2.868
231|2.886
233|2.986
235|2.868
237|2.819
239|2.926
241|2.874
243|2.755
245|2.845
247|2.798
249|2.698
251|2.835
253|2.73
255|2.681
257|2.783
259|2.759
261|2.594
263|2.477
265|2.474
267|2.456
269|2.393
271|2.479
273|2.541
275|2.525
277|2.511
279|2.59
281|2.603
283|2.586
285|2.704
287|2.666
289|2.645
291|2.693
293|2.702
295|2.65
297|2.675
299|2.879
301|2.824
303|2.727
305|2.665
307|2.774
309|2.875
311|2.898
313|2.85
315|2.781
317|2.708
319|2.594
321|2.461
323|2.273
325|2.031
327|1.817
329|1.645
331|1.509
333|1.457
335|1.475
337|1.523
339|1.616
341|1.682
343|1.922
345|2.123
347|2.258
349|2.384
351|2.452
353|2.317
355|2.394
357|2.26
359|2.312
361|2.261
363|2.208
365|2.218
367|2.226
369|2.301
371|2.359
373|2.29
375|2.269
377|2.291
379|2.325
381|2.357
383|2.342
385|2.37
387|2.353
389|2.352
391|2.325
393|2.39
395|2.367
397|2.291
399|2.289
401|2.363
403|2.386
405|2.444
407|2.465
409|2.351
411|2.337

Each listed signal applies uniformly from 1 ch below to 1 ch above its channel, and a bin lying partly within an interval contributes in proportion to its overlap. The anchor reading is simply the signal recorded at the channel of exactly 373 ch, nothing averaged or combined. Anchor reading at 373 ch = 2.29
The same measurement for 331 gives 1.509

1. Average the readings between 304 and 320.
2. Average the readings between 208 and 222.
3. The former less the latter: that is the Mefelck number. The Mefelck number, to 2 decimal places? -0.31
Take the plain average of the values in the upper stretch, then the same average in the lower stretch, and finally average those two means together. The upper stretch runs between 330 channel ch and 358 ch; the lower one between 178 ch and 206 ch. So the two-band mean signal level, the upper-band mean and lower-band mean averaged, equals 2.6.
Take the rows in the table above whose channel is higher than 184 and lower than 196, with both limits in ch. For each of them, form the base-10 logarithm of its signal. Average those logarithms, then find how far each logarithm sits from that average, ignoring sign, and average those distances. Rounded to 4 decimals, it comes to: 0.0087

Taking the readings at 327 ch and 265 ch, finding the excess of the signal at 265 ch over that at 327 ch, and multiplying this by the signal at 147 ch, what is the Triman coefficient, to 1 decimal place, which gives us 2.1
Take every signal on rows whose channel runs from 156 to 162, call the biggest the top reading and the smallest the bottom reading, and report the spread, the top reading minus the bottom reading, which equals 0.12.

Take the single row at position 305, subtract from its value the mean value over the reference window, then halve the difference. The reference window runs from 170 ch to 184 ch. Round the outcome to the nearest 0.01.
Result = -0.22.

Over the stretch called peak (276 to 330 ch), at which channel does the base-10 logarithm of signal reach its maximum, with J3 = 311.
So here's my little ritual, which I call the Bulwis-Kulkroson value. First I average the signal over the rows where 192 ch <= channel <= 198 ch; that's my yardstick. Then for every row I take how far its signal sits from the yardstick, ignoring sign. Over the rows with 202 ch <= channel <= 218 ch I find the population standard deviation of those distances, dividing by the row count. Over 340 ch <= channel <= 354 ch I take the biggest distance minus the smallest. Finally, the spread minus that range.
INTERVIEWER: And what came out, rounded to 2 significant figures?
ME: -0.68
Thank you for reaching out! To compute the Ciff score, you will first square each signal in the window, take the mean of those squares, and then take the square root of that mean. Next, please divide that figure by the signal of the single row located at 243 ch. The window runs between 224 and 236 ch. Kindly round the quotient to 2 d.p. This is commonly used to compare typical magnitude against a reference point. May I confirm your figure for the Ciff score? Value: 1.06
